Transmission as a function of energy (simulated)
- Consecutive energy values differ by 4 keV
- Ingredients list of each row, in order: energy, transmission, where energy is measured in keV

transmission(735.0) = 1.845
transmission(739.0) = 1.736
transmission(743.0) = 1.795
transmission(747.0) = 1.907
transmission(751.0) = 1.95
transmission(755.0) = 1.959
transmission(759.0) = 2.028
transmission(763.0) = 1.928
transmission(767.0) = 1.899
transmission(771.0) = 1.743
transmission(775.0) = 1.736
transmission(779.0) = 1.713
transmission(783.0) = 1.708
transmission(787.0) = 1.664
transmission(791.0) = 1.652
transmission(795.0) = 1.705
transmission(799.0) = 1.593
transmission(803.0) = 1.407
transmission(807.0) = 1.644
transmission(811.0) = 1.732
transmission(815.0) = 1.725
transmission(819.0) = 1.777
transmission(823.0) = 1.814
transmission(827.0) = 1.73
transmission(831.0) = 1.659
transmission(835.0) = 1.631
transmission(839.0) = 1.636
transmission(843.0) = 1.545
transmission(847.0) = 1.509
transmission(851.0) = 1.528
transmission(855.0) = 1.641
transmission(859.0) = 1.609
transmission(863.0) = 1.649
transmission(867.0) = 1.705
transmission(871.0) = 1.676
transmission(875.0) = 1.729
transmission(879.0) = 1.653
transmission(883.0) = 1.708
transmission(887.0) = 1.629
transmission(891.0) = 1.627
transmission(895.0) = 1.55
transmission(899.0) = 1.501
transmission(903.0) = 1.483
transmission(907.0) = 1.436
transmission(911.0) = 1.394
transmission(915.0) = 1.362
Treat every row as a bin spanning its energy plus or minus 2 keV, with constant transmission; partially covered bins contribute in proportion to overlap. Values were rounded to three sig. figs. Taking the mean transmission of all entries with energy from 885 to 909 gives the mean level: 1.54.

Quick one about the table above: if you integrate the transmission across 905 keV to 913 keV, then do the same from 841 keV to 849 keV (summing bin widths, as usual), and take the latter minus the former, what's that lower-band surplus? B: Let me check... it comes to 0.9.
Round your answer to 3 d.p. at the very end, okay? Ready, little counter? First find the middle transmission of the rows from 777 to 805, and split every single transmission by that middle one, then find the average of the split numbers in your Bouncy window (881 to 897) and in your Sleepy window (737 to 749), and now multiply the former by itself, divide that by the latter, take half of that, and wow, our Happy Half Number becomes 0.440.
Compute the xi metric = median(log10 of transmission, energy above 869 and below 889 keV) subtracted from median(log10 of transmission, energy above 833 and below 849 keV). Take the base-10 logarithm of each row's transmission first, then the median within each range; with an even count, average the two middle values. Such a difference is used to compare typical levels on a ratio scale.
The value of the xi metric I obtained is -0.02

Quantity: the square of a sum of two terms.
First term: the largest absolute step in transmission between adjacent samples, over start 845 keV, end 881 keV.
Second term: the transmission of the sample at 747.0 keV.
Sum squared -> 4.1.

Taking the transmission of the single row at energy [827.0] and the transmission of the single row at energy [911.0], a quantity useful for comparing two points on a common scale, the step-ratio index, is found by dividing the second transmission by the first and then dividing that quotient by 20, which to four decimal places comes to 0.0403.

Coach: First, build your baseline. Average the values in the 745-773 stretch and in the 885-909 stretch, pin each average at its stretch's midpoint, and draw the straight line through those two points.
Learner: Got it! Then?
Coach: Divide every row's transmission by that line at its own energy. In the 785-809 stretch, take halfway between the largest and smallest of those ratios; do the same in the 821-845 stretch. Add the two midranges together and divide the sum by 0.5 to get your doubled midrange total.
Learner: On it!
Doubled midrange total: 3.68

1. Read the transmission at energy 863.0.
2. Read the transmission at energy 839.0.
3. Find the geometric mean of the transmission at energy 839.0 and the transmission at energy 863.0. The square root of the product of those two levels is 1.64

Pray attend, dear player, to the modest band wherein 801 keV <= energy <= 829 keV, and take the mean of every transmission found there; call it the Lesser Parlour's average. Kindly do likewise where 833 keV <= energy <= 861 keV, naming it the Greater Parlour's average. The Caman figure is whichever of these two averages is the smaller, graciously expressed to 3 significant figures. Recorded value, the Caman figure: 1.59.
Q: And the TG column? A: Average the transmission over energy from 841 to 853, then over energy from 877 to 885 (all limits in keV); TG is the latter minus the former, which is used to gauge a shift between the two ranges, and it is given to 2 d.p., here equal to 0.15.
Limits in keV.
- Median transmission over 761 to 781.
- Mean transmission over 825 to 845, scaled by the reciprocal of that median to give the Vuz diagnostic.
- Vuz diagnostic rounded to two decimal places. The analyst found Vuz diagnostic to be 0.94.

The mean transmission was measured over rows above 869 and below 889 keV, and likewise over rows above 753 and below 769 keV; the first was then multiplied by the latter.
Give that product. 3.28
